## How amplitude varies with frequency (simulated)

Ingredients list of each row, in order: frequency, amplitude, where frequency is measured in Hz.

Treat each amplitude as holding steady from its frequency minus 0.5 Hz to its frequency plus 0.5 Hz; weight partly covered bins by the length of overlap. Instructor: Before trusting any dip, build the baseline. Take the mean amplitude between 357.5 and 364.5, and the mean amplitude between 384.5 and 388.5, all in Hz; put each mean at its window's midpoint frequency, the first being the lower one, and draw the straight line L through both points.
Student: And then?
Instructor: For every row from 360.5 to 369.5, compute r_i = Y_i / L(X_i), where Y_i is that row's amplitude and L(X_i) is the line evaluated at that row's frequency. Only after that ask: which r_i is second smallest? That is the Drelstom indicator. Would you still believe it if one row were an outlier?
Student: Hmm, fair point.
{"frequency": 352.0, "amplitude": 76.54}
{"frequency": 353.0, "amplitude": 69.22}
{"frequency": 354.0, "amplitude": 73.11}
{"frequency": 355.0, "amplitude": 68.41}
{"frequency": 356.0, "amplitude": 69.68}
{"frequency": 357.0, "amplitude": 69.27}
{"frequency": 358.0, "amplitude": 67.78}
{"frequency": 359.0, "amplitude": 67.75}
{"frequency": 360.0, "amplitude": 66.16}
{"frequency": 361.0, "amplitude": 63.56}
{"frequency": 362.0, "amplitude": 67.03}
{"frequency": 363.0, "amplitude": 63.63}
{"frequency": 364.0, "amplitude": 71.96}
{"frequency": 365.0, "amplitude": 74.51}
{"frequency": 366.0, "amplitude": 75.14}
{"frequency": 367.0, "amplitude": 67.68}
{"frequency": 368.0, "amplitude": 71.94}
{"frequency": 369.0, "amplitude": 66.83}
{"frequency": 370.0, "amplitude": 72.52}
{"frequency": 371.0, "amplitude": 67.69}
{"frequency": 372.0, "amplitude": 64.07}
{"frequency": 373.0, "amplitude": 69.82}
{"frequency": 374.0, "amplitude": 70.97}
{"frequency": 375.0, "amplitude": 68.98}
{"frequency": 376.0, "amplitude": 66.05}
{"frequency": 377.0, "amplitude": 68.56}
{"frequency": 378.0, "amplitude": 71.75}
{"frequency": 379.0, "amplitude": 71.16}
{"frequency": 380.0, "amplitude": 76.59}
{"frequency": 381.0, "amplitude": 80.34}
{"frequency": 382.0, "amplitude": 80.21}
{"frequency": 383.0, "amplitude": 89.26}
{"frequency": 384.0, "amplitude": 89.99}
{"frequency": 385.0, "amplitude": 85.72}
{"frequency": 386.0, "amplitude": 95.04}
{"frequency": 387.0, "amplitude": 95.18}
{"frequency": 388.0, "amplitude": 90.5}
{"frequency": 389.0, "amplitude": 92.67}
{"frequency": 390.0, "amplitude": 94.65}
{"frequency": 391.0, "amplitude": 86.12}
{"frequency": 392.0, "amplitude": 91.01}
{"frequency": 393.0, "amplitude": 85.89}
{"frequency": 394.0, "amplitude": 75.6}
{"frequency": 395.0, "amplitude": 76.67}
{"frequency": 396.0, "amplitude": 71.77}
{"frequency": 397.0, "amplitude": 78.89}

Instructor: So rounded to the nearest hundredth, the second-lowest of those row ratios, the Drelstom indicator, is 0.93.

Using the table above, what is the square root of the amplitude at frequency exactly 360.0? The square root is 8.13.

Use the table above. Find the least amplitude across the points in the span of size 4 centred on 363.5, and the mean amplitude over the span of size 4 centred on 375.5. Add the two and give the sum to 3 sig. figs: 132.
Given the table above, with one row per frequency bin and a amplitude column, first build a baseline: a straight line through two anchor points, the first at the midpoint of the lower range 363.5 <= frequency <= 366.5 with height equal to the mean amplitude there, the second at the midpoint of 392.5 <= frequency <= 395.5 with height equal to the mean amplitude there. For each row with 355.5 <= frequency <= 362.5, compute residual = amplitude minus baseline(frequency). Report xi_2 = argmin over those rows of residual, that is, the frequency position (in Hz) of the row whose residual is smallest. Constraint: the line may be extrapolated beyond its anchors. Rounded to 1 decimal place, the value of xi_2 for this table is 361.0 Hz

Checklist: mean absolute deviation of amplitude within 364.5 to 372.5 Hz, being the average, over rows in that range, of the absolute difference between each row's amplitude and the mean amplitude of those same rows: 3.5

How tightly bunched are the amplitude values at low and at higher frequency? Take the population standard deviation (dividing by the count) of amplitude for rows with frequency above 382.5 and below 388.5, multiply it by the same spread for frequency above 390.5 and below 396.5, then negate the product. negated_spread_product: -23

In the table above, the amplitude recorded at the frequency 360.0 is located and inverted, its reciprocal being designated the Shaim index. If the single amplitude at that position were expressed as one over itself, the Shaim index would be 0.0151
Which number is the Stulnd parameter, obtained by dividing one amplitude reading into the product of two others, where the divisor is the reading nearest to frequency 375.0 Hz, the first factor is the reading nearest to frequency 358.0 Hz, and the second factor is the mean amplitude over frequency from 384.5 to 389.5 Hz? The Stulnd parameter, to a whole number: 90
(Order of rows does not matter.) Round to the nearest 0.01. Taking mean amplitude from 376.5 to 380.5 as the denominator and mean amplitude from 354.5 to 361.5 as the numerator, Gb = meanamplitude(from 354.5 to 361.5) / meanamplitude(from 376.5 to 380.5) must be 0.94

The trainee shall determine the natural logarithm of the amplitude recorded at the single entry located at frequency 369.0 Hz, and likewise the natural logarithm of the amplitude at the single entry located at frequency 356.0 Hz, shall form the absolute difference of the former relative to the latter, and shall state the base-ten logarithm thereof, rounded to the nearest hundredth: -1.38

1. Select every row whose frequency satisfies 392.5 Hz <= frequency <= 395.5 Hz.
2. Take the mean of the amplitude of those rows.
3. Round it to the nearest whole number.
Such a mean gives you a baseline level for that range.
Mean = 79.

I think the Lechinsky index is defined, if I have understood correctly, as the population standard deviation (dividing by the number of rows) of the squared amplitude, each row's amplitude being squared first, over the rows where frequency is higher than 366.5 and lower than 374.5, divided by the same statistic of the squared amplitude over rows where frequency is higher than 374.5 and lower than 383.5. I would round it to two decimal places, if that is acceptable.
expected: 0.34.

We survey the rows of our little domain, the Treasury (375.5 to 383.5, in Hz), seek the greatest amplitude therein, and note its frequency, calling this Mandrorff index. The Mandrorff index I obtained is 383.0 Hz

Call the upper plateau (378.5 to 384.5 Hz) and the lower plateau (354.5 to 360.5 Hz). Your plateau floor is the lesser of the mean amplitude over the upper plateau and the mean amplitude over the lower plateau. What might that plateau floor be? 68.2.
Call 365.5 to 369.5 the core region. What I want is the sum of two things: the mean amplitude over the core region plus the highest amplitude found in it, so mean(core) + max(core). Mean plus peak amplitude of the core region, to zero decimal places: 146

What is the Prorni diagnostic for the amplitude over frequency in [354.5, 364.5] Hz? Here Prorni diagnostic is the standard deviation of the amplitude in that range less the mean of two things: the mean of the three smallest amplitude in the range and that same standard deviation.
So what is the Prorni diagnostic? -31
